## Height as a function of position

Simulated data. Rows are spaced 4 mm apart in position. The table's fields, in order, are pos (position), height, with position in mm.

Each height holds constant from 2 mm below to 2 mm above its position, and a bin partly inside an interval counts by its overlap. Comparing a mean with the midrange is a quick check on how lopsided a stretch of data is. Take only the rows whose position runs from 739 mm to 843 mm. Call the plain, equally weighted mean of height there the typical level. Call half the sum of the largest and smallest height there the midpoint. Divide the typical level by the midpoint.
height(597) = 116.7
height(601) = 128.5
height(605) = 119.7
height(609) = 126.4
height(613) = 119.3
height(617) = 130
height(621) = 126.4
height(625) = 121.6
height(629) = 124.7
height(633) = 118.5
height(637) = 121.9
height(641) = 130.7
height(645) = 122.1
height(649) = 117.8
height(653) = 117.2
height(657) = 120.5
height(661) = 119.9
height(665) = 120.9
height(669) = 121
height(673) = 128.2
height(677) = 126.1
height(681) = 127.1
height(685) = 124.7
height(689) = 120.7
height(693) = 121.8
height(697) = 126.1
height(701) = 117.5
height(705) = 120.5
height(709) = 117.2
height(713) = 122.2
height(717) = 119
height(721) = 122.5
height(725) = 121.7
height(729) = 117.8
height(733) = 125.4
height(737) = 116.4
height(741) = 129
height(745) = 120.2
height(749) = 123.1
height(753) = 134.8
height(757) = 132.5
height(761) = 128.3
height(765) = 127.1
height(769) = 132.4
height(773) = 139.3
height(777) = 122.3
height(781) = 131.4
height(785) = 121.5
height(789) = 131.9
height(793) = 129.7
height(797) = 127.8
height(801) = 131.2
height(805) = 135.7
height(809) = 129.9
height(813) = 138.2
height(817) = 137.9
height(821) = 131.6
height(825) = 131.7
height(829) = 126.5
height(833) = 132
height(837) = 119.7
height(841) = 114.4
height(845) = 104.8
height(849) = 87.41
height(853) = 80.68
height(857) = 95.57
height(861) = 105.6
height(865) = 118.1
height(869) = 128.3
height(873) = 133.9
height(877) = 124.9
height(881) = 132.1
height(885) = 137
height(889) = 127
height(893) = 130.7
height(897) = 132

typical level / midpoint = 1.02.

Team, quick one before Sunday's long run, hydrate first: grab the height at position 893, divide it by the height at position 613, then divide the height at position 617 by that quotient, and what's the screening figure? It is 119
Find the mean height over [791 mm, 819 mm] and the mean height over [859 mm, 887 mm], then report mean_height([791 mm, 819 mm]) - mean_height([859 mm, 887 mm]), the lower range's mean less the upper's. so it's 7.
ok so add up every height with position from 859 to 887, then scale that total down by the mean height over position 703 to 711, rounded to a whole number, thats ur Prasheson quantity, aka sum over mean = 7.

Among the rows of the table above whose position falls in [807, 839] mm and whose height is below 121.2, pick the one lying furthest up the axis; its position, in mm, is 837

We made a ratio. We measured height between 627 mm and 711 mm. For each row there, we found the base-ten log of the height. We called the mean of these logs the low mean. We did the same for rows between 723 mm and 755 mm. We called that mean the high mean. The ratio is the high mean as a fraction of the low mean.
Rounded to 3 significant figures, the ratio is 1.00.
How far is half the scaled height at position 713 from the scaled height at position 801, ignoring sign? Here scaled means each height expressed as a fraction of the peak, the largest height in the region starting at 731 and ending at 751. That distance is 0.54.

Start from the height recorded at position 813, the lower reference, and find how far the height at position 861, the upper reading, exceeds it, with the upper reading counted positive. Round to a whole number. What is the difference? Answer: -33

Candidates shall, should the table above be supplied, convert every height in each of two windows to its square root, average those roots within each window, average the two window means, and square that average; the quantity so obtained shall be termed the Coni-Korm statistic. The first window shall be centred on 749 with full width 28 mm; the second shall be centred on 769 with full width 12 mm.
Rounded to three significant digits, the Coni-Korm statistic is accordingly 130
